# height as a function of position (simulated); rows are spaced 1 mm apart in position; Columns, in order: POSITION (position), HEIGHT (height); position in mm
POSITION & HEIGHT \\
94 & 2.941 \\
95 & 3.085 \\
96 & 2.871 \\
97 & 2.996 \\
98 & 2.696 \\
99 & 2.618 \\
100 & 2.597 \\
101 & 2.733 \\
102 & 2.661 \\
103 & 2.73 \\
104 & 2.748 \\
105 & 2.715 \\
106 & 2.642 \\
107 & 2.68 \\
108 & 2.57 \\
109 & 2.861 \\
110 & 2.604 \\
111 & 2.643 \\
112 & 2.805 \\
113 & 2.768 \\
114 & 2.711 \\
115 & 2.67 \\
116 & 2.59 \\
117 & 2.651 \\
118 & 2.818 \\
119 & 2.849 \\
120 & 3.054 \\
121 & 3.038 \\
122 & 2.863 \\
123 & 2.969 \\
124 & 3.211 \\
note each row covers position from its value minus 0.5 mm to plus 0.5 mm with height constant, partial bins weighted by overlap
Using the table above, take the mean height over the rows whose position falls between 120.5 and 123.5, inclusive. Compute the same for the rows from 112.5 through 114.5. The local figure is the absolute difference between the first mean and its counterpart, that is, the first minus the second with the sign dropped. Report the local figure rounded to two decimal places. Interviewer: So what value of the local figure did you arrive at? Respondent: 0.22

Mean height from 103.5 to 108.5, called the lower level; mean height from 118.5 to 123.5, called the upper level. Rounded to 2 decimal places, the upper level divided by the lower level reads 1.11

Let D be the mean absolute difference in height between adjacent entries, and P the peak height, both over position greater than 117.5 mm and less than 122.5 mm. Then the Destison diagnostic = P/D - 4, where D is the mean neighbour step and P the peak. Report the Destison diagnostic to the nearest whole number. 25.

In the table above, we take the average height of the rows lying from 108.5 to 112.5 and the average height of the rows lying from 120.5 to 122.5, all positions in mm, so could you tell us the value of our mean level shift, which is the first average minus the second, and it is -0.22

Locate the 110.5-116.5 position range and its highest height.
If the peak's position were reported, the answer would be 112 mm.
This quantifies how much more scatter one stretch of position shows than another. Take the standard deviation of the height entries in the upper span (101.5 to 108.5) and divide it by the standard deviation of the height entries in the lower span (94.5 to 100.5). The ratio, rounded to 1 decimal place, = 0.3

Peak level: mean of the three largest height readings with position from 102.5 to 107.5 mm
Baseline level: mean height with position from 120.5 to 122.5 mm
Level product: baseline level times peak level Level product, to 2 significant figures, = 8.1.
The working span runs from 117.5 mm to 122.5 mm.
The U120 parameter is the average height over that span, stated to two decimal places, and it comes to 2.92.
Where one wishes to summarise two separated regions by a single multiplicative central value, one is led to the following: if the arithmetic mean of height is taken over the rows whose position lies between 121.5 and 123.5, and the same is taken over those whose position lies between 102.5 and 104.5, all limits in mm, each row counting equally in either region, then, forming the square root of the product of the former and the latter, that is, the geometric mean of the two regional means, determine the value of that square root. 2.83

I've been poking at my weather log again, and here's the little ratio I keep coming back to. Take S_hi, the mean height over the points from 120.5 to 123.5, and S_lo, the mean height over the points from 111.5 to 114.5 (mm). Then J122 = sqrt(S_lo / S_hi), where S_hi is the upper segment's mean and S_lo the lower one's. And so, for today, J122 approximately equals 0.97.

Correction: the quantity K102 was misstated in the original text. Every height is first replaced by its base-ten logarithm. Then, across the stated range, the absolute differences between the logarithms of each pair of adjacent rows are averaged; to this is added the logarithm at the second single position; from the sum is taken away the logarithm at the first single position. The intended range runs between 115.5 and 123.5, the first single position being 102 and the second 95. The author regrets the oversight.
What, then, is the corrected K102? 0.08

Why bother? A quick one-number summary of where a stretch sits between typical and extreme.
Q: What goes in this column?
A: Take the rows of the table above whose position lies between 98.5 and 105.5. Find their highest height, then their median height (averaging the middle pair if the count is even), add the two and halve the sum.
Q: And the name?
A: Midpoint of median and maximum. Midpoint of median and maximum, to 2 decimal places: 2.73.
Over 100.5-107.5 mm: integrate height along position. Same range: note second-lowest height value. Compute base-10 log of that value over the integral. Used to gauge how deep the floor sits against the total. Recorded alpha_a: -0.85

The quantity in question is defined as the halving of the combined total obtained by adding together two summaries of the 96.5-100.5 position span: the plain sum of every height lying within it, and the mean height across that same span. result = 6.82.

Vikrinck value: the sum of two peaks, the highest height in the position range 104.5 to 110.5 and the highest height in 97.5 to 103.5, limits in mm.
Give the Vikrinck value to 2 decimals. 5.59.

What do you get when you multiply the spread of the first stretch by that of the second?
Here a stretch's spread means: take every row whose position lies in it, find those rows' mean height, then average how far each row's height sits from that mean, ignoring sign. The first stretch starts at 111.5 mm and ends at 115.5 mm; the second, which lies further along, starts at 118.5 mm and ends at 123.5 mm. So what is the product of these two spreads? 0.004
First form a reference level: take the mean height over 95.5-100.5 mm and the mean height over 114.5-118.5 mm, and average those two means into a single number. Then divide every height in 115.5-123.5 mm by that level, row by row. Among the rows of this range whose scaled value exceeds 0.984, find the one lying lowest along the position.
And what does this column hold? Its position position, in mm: 118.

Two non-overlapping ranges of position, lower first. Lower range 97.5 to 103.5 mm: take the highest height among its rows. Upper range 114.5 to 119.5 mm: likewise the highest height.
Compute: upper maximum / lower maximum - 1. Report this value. 0.042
